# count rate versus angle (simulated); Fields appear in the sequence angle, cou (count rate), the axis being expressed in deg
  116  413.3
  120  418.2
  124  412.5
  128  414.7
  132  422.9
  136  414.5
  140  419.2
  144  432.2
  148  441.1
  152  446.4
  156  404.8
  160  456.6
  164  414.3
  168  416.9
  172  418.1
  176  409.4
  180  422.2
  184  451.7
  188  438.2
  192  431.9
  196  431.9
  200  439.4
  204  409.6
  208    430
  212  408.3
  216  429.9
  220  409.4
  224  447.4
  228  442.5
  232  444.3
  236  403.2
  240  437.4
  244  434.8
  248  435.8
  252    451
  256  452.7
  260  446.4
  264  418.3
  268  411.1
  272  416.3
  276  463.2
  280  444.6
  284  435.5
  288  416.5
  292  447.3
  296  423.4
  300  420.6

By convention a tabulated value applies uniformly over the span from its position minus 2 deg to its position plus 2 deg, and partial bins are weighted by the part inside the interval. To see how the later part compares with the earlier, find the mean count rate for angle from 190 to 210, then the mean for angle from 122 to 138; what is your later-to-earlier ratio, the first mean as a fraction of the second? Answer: 1.03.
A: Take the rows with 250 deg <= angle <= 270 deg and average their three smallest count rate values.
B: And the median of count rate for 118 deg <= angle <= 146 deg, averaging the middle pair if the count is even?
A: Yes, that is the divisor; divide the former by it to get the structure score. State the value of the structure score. 1.02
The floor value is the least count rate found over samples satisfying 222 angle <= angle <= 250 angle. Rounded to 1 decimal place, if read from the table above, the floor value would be 403.2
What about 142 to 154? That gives 432.2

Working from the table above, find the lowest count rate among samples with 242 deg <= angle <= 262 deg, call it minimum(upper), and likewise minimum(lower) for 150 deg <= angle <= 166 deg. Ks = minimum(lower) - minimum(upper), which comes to -30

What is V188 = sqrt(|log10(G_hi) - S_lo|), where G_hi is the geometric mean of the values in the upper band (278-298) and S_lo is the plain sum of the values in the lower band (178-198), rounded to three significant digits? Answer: 46.6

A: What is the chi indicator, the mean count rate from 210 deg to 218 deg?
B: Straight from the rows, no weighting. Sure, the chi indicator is 419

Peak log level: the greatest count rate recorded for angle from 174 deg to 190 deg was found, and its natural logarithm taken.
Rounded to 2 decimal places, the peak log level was 6.11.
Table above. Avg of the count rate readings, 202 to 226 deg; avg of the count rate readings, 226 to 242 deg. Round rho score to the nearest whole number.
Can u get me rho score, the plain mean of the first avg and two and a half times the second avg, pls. 751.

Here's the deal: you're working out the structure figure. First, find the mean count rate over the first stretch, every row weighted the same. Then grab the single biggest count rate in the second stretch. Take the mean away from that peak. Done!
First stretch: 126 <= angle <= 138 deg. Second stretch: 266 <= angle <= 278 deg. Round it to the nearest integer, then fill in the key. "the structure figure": 46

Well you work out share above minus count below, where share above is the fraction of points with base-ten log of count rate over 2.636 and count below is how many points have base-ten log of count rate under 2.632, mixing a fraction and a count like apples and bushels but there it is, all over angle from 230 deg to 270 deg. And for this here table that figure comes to -2.3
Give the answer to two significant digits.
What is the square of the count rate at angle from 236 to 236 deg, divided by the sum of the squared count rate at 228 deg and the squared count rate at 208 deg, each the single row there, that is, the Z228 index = 0.43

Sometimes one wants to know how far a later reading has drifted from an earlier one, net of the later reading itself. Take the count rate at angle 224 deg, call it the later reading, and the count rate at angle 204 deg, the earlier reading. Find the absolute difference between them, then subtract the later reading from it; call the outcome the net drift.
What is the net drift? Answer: -410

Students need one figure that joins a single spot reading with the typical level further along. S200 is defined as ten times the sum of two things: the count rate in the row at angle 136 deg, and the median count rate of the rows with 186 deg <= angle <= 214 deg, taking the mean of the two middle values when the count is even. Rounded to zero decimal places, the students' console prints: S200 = 8464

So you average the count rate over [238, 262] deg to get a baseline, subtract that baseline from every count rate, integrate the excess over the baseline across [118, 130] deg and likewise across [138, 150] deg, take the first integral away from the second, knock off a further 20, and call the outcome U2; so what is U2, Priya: 168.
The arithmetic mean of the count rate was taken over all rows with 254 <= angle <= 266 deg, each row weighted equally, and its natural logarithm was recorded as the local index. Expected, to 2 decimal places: 6.08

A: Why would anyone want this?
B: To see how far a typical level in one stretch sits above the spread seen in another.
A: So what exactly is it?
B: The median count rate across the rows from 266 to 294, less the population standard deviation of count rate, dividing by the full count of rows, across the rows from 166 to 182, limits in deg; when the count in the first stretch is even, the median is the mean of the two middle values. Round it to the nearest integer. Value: 431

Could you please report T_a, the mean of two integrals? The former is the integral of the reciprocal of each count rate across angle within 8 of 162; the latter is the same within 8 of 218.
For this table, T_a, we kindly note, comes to 0.0379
